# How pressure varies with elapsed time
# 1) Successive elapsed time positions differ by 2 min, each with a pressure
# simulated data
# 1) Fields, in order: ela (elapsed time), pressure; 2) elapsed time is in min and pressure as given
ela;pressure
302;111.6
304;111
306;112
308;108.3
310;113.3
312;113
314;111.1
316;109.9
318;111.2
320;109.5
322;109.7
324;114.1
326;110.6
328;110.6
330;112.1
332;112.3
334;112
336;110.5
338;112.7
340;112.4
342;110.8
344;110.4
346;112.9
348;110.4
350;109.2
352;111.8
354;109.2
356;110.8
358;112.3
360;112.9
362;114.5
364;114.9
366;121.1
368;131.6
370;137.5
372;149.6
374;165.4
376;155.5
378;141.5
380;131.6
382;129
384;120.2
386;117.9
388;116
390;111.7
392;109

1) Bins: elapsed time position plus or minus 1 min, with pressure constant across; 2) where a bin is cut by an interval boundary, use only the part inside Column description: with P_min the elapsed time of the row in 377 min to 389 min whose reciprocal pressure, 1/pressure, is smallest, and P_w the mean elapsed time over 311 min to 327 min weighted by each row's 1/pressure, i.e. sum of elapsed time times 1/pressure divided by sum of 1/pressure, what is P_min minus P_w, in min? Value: 59.0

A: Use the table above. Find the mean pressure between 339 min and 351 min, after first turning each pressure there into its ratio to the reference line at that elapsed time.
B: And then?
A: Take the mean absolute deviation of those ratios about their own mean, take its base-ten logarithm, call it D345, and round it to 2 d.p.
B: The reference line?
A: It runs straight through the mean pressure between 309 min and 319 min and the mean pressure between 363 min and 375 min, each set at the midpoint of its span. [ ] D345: -1.81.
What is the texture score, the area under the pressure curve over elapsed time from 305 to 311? 667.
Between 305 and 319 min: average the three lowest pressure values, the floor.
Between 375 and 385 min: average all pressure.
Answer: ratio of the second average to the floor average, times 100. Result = 123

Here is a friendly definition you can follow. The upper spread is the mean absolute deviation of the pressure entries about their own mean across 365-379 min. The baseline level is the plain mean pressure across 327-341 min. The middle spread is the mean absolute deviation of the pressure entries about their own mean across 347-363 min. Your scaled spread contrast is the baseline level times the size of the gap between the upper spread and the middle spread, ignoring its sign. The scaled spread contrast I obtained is 1143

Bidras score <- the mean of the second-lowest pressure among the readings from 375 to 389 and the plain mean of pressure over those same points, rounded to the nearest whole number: 124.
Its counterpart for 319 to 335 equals 111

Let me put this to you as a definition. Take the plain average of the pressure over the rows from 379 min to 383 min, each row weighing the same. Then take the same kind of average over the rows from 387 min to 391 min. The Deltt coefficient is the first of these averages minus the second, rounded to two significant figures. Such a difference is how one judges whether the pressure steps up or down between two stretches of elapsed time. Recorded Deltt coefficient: 16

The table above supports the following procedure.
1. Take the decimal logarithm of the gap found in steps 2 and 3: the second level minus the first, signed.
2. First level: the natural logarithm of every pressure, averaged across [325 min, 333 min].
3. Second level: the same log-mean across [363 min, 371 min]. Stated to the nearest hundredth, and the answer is -0.91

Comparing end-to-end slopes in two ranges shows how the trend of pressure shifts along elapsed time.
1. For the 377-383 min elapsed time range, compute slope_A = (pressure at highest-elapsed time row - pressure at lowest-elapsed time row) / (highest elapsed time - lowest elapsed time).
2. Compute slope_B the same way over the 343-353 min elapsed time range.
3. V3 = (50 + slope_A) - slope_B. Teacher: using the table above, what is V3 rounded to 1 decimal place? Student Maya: 46.7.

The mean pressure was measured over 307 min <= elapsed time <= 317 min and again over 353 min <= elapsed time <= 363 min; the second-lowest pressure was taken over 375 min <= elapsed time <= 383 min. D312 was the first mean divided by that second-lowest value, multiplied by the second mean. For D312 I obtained 95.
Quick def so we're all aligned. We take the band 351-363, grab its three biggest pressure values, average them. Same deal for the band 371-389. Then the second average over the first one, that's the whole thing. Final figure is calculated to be 1.39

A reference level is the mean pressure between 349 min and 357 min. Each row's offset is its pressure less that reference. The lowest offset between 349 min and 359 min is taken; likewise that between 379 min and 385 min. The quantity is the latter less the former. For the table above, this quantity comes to 11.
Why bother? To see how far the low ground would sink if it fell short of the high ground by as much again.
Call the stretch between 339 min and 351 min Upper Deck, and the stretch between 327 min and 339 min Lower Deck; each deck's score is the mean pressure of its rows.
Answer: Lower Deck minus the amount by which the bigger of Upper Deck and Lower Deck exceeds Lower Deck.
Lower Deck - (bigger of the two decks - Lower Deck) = 112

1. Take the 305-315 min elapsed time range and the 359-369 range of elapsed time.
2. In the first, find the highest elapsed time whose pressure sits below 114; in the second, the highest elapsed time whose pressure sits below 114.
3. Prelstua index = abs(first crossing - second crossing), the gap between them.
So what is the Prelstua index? 46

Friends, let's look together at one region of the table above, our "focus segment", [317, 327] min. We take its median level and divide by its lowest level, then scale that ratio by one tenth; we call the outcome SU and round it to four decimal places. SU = 0.1010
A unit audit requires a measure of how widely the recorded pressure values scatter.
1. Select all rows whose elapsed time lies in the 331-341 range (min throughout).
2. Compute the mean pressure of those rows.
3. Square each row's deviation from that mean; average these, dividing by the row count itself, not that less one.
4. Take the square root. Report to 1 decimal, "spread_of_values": 0.8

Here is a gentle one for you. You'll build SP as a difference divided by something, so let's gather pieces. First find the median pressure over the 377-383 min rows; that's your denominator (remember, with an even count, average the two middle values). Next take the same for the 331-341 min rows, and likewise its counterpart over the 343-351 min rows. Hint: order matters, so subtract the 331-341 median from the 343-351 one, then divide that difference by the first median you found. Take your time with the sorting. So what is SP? -0.014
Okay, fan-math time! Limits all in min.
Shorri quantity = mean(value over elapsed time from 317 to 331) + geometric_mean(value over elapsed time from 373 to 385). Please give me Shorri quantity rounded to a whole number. 251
